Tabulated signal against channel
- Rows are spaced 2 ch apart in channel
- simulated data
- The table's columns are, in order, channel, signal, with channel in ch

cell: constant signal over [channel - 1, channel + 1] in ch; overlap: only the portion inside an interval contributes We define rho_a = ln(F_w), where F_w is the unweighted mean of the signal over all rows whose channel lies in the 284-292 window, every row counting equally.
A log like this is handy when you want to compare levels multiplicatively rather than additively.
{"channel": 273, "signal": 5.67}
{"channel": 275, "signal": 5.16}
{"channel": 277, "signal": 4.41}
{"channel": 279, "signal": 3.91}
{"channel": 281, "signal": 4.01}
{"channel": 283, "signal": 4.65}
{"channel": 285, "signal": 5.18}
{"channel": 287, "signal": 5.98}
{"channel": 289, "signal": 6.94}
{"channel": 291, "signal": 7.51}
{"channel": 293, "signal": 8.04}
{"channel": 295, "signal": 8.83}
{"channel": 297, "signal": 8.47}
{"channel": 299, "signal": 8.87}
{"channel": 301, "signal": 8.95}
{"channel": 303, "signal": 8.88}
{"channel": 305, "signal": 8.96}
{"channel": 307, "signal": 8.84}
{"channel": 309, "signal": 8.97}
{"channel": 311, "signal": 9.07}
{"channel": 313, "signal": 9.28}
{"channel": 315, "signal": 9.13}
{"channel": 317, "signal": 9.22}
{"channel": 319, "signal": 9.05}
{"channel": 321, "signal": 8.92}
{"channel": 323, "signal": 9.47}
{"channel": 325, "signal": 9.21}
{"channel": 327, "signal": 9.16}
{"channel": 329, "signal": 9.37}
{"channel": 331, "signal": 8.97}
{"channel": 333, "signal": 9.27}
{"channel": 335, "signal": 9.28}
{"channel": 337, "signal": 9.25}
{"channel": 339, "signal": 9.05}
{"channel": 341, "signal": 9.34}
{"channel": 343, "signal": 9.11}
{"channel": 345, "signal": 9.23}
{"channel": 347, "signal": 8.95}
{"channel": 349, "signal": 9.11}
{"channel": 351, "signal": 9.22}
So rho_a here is 1.86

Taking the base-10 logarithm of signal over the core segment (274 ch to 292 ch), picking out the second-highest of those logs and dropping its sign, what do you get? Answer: 0.841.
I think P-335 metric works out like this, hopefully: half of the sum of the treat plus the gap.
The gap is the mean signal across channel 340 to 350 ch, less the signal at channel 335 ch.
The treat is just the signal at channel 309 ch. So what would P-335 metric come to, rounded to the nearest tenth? 4.4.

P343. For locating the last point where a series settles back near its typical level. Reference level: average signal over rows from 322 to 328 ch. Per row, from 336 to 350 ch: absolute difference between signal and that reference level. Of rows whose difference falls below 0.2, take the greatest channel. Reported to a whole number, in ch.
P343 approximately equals 349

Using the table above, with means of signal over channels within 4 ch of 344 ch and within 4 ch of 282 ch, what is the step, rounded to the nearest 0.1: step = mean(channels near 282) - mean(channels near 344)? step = -4.7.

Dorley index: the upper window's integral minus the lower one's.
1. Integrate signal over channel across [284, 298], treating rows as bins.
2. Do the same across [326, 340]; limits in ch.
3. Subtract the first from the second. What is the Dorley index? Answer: 27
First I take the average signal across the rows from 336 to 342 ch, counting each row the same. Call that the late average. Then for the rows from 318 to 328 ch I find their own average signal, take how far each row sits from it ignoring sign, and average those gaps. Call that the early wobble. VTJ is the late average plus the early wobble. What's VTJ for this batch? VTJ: 9.36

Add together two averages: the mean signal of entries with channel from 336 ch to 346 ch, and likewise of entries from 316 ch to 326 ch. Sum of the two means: 18.4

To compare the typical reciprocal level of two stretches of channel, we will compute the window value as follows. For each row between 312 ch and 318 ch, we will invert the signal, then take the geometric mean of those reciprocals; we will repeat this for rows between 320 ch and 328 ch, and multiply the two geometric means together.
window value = 0.0118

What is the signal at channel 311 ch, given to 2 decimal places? 9.07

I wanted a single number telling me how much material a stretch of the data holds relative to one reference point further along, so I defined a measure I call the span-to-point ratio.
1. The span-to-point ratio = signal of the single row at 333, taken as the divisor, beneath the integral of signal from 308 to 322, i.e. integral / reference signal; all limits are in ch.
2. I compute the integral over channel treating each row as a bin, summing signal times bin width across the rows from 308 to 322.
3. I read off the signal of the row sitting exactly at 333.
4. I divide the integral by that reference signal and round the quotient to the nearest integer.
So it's 14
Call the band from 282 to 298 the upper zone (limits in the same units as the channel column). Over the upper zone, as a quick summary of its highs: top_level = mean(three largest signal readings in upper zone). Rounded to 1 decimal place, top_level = 8.4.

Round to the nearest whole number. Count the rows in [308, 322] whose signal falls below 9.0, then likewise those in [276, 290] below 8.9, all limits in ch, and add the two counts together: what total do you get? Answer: 9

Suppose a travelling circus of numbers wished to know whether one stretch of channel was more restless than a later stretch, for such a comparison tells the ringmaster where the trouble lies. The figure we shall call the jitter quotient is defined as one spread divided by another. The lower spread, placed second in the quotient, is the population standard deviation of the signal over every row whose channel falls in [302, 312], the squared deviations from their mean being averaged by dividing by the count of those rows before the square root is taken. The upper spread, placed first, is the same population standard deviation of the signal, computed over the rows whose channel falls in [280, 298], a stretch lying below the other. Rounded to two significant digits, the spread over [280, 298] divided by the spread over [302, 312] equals 21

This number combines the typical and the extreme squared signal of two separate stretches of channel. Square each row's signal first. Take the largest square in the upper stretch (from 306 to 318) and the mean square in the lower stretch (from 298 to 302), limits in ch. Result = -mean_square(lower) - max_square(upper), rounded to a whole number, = -166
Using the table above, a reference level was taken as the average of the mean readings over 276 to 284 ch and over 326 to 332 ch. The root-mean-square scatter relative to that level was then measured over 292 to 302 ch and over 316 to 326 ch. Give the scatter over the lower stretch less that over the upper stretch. -0.5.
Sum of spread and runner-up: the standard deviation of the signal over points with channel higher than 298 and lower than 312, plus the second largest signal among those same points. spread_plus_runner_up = 9.0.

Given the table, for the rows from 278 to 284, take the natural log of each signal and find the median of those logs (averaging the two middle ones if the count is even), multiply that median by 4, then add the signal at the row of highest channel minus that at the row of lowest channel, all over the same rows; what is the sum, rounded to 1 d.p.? 6.3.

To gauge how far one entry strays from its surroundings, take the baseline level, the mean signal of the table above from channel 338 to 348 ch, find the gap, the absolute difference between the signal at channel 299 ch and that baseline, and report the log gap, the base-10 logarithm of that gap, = -0.58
